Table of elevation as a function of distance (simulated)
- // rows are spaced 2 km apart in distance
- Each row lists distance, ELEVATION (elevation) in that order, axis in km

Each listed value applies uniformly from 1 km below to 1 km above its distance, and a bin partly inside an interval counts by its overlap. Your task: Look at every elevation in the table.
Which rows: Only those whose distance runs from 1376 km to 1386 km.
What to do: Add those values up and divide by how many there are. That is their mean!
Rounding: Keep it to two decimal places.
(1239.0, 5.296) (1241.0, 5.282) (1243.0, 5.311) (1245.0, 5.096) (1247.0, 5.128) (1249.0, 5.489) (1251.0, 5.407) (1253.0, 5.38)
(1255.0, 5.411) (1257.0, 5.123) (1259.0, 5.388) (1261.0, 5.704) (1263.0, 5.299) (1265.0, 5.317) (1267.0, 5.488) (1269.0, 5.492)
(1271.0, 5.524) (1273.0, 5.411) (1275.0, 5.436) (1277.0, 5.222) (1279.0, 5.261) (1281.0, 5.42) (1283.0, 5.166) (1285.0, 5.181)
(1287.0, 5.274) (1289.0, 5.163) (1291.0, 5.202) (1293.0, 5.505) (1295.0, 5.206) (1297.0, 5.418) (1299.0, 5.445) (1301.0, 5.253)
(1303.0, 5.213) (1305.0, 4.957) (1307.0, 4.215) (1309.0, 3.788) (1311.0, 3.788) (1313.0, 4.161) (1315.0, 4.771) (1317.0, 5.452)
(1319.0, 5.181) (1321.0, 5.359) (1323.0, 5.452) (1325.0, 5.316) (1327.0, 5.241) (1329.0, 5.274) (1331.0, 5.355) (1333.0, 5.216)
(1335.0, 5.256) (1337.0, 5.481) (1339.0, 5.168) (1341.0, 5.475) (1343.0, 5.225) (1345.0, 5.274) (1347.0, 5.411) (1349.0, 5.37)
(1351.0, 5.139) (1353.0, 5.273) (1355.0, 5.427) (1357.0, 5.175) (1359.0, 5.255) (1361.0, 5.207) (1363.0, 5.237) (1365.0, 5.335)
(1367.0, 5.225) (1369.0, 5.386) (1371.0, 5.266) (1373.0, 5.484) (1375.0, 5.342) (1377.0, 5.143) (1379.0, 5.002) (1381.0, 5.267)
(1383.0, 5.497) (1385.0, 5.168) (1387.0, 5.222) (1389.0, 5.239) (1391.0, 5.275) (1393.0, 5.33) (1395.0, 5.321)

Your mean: 5.22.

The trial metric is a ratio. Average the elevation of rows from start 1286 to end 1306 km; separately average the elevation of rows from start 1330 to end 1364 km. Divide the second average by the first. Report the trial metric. 1.01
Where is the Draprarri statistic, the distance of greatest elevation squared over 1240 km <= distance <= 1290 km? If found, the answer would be 1261.0 km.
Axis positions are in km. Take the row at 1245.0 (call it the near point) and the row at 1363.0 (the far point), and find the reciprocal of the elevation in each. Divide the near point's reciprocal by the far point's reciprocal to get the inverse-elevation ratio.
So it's 1.03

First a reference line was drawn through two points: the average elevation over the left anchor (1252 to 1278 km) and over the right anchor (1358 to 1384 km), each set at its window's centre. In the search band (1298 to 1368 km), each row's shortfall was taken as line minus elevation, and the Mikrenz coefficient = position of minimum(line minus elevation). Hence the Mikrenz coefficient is 1337.0 km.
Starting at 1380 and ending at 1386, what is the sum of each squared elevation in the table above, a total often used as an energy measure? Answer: 84.7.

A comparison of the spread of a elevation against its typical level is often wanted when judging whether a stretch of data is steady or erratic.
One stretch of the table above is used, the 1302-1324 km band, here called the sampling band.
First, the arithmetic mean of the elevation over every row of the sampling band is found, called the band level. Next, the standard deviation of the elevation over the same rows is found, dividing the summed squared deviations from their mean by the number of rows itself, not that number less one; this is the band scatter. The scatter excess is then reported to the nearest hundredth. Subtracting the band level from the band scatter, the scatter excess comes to -4.13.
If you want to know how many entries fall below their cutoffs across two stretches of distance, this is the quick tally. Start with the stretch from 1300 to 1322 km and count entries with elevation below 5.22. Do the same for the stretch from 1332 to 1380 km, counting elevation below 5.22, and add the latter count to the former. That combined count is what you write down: 15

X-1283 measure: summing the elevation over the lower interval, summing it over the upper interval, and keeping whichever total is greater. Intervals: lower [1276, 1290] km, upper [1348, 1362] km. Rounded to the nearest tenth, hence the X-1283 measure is 36.8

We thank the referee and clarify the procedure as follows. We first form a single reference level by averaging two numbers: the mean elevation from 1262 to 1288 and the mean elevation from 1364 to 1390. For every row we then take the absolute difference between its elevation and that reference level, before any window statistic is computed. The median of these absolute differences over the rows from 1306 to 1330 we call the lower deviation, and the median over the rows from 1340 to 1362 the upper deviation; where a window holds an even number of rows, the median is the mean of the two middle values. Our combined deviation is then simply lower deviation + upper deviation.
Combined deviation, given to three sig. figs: 0.242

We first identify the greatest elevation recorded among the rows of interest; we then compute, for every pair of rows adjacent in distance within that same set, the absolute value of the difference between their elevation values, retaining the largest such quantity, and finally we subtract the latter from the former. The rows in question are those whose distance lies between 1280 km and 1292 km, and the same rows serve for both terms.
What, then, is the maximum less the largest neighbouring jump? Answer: 5.17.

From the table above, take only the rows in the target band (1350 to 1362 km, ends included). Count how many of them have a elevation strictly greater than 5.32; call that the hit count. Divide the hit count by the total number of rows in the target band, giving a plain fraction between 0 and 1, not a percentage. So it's 0.17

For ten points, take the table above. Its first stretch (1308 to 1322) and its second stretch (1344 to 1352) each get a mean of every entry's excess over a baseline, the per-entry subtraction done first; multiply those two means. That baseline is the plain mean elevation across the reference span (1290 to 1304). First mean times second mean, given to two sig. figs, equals 0.015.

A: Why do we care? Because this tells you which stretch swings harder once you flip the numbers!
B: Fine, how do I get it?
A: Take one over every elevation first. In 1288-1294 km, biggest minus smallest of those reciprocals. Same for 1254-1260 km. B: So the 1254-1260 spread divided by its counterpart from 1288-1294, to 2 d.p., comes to 0.86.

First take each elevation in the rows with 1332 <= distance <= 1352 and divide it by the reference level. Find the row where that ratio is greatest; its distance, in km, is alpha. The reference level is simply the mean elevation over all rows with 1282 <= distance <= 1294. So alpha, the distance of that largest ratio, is 1337.0 km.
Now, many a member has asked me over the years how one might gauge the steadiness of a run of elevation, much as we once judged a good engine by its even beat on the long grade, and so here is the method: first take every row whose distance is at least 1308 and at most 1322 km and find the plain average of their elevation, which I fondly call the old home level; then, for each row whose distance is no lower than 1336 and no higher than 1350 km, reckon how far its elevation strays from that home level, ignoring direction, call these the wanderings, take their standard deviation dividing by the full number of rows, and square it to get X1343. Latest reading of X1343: 0.013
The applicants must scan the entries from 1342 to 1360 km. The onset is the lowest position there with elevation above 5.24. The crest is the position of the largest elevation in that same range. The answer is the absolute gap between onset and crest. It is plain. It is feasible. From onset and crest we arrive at 10 km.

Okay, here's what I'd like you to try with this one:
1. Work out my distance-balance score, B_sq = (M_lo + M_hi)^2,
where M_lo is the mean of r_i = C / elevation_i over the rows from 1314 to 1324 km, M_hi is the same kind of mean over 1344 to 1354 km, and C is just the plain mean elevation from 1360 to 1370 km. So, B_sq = 4.03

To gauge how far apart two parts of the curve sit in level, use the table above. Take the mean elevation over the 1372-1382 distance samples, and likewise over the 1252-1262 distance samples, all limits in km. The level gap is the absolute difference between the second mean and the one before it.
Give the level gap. 0.15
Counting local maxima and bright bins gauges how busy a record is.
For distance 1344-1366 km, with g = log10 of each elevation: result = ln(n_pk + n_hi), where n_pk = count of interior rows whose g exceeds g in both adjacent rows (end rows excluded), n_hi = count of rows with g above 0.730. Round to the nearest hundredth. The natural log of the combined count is 1.61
